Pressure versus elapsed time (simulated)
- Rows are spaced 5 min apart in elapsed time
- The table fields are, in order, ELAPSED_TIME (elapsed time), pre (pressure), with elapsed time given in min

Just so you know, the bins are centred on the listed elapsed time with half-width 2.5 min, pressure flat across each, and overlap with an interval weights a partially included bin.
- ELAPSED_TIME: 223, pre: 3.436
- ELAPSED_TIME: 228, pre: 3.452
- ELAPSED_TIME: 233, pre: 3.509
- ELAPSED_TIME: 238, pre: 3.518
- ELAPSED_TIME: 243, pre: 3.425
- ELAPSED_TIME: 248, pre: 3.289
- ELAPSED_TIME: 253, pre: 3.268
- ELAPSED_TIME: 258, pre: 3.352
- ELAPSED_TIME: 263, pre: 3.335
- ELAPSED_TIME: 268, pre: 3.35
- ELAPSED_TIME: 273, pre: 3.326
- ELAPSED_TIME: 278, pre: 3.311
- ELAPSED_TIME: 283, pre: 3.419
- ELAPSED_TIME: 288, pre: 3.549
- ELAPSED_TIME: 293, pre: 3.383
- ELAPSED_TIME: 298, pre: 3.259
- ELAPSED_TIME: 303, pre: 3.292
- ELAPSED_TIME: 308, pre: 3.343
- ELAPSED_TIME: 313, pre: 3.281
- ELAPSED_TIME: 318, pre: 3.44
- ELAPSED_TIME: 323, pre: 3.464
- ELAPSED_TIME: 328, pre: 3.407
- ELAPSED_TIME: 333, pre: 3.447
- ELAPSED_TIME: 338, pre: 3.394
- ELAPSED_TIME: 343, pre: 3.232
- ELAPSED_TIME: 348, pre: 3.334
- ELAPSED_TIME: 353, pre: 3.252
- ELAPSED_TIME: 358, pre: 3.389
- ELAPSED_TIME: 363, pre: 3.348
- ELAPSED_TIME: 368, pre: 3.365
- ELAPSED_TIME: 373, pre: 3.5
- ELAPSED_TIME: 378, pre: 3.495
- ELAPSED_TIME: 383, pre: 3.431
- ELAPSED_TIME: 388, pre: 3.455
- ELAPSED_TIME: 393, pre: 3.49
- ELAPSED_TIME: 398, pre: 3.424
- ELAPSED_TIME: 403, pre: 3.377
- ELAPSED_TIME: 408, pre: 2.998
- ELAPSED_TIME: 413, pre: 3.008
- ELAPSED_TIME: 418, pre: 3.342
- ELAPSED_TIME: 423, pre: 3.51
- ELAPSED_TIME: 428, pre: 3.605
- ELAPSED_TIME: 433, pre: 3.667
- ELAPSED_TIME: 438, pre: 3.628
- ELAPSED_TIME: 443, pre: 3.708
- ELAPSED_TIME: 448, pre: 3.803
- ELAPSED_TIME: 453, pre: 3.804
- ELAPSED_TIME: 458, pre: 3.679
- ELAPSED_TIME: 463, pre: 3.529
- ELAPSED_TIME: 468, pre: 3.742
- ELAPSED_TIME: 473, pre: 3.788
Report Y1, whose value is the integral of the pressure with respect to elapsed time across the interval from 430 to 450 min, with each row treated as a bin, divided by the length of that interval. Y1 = 3.70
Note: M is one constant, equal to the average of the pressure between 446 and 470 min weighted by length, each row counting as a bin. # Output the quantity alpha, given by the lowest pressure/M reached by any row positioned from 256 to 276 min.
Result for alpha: 0.897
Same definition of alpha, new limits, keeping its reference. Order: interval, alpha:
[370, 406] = 0.911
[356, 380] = 0.903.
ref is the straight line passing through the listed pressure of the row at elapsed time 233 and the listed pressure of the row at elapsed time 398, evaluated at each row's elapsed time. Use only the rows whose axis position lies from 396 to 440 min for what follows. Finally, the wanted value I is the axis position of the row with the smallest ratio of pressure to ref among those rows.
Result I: 408 min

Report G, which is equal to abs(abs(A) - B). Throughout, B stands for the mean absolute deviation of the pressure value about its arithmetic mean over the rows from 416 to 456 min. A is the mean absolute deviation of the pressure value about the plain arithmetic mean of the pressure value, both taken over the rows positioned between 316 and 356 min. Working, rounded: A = 0.07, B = 0.11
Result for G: 0.038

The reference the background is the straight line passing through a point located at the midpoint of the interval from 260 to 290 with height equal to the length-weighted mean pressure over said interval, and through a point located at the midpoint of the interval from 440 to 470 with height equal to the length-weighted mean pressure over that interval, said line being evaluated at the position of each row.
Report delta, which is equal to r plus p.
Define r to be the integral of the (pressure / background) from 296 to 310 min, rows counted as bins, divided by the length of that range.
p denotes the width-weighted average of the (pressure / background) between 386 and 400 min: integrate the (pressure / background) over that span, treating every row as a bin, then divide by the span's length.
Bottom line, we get 1.92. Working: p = 0.96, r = 0.96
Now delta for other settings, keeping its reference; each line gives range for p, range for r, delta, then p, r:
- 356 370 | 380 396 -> 1.92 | 0.95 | 0.96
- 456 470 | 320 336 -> 1.97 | 0.98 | 0.99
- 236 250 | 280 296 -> 2.04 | 1.03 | 1.01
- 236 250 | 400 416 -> 1.90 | 1.03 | 0.87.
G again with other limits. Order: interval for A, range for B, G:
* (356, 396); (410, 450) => 0.135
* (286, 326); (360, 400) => 0.036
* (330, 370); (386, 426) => 0.107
